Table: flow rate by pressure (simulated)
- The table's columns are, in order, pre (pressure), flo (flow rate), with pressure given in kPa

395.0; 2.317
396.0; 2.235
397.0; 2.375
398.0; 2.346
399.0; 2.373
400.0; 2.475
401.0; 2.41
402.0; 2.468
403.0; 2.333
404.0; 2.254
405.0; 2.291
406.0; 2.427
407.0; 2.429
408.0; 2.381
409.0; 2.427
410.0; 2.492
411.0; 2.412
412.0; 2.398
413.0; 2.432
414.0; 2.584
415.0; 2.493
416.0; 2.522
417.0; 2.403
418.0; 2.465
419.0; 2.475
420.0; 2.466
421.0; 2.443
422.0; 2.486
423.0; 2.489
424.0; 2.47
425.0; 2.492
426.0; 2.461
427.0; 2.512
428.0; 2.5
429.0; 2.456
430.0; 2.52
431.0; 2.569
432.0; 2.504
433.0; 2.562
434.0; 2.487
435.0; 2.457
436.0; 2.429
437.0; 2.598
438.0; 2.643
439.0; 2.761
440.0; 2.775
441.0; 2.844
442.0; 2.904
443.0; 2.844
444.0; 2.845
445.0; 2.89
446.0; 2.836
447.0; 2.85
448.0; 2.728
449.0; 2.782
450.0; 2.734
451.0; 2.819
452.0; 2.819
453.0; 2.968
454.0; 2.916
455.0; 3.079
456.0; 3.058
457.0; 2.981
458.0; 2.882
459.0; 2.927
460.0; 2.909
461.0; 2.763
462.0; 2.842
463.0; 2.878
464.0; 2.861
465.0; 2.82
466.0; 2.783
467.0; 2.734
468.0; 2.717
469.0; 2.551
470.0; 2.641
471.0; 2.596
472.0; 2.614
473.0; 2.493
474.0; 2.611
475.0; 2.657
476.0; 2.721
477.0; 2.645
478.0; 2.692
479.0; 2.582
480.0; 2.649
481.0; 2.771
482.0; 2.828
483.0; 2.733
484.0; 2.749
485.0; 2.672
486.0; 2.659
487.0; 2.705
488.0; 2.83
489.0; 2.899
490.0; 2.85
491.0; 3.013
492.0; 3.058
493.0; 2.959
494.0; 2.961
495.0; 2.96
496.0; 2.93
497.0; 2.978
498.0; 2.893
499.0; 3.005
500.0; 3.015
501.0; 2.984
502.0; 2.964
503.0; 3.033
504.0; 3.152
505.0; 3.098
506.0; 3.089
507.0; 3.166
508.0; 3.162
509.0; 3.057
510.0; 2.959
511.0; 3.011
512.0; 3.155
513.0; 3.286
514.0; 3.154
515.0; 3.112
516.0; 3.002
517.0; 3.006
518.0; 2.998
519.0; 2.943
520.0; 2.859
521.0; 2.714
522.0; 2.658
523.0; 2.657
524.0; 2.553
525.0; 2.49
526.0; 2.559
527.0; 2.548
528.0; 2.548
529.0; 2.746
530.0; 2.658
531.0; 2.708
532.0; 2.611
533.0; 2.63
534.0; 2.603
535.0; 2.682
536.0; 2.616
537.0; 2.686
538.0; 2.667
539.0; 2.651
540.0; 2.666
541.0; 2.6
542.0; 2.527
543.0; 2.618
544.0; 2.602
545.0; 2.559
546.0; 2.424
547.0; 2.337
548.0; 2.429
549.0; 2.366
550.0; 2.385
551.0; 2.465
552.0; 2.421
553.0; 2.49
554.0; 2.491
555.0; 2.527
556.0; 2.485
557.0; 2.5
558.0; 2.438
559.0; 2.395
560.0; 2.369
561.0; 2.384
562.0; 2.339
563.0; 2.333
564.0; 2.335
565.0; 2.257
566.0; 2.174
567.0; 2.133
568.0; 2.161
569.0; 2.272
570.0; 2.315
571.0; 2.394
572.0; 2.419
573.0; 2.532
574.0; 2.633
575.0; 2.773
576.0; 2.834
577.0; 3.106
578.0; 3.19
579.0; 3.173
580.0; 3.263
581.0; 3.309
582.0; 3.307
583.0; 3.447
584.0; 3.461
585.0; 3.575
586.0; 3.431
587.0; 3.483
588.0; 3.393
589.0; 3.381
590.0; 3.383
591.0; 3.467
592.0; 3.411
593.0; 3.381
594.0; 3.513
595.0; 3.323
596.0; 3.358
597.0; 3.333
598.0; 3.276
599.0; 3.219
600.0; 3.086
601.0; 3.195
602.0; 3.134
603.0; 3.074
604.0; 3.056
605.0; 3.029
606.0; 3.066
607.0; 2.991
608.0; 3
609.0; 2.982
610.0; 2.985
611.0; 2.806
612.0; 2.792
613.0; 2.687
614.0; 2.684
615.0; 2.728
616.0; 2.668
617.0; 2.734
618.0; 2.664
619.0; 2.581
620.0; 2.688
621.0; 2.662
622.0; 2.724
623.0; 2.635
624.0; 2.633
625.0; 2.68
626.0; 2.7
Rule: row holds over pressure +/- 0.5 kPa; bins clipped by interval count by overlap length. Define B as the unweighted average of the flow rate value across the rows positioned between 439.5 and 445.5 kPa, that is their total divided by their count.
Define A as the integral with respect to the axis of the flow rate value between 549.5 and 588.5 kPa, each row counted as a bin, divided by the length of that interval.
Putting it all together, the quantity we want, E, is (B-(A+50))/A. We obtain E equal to -18.4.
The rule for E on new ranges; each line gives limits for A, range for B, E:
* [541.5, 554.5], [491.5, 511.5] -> -20.0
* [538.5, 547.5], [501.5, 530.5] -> -19.4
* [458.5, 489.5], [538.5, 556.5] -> -18.4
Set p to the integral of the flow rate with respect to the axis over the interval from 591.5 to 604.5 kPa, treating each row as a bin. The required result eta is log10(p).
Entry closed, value 1.63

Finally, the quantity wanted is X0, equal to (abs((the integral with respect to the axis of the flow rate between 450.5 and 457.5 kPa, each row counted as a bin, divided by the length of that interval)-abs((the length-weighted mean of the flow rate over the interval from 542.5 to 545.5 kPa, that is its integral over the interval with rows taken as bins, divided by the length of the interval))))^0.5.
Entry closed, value 0.60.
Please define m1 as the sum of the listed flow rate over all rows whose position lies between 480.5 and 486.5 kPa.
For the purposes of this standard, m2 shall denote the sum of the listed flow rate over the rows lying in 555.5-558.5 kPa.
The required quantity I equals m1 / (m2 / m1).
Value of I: 36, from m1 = 16.4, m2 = 7.4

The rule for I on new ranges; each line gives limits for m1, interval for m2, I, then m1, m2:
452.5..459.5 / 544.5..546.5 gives 87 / 20.8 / 5.0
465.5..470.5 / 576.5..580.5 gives 14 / 13.4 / 12.7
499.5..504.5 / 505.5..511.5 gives 12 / 15.1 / 18.4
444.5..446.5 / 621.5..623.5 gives 6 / 5.7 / 5.4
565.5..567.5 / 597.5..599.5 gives 3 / 4.3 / 6.5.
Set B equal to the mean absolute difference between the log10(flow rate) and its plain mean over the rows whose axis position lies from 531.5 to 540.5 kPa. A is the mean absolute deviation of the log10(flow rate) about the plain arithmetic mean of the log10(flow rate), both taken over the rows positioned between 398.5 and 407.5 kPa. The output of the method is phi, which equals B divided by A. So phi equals 0.4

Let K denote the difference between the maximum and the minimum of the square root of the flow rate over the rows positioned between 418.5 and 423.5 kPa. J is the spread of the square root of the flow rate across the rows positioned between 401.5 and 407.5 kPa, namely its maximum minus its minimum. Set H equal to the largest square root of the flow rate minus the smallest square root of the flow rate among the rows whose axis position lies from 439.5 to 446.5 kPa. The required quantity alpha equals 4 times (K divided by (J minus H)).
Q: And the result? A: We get 1.9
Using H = 0.04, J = 0.070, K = 0.01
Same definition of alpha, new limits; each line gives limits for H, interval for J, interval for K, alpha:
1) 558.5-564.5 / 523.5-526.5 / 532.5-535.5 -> 62.7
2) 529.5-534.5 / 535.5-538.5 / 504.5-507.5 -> -8.1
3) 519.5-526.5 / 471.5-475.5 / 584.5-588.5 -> -3.2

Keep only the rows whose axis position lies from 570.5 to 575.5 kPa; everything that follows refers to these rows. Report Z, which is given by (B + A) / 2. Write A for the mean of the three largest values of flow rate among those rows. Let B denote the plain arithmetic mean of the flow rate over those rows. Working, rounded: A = 2.65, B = 2.55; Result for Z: 2.60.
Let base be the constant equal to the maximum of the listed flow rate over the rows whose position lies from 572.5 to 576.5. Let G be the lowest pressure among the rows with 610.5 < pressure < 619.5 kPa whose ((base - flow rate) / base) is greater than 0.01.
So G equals 612.0 kPa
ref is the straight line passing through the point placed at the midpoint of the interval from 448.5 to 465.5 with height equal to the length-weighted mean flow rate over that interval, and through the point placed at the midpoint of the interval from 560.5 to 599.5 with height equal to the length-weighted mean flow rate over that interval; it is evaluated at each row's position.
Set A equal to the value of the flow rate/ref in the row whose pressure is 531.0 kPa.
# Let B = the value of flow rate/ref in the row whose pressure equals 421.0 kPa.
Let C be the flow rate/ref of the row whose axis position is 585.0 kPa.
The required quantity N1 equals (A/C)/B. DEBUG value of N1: 0.90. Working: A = 0.92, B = 0.85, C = 1.21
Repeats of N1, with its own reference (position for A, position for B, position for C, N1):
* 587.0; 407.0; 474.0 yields 1.53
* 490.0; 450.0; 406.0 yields 1.21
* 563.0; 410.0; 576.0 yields 0.95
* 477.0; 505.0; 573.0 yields 1.00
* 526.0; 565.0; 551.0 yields 1.36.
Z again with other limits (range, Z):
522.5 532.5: 2.66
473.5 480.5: 2.67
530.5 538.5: 2.67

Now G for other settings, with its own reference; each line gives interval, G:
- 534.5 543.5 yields 535.0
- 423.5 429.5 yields 424.0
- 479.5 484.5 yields 480.0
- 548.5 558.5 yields 549.0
